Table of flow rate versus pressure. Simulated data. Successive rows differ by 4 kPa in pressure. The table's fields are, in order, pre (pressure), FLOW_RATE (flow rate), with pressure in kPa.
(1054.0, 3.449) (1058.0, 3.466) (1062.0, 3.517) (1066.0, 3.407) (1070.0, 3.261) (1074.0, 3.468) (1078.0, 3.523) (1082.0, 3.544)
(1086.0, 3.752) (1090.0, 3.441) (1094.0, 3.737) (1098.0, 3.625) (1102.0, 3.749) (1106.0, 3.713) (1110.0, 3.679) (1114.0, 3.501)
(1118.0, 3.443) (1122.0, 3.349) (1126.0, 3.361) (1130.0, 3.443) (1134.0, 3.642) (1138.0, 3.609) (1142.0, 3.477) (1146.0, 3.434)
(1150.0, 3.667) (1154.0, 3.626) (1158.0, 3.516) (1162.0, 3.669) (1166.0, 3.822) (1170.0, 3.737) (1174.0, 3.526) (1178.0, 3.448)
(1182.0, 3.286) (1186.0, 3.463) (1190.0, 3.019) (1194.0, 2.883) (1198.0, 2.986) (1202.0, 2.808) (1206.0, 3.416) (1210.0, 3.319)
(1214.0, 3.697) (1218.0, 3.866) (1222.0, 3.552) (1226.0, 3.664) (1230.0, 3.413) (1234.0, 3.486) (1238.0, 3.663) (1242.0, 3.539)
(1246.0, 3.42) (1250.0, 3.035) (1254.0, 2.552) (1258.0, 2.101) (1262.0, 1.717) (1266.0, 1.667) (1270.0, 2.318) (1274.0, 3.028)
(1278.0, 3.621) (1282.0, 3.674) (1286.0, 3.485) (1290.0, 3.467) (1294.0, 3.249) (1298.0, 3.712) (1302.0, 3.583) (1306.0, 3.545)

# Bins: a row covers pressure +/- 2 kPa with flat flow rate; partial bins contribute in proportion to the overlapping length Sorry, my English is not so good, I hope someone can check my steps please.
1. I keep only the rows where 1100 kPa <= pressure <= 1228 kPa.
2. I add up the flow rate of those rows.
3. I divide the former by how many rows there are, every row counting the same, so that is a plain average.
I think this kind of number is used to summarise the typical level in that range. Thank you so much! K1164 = 3.48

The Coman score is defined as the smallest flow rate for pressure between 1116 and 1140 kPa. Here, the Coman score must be 3.349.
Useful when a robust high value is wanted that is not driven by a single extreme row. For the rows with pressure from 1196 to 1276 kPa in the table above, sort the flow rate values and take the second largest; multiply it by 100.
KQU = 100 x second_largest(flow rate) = 370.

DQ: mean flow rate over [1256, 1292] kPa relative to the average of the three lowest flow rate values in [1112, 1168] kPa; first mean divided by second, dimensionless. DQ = 0.82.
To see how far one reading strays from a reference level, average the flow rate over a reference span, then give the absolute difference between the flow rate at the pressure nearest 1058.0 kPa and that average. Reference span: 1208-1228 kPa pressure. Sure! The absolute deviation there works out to 0.15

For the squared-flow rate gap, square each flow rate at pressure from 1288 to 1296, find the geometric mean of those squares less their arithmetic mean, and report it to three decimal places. -0.024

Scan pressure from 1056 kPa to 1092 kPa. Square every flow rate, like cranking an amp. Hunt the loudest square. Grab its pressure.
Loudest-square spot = 1086.0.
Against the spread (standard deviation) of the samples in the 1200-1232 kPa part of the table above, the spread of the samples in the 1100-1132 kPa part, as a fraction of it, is 0.50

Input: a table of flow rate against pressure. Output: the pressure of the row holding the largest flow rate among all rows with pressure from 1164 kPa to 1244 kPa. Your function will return 1218.0 kPa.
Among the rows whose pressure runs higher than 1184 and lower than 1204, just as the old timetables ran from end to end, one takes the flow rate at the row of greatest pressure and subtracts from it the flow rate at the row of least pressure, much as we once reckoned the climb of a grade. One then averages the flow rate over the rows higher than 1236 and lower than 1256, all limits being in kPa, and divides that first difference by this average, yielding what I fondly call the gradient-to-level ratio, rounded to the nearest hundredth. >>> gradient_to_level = -0.20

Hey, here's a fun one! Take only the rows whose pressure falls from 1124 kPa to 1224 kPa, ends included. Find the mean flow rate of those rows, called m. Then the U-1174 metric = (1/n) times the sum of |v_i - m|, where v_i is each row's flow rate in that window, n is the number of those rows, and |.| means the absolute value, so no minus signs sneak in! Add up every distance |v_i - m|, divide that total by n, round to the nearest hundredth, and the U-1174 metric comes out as 0.20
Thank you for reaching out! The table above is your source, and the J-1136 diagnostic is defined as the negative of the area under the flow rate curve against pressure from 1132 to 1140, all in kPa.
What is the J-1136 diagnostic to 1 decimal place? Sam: -29.0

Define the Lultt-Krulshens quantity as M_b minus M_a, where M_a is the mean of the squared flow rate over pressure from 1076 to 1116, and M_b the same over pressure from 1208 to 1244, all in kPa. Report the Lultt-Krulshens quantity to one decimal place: -0.3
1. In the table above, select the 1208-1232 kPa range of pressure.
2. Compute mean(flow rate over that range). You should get 3.59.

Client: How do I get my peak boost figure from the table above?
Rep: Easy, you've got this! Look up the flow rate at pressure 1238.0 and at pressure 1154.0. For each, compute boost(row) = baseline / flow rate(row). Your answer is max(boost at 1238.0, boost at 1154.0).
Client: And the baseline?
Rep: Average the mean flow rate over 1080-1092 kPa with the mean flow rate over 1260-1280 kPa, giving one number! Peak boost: 0.83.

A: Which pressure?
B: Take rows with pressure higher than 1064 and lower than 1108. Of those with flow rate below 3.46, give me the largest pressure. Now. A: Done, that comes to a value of 1090.0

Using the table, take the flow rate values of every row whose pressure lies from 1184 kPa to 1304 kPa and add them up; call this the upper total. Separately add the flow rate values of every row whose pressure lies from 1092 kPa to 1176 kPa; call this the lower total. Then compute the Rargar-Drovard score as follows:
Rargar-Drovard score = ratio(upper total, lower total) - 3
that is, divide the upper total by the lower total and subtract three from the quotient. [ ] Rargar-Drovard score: -1.7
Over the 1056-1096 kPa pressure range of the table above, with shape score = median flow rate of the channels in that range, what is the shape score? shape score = 3.49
